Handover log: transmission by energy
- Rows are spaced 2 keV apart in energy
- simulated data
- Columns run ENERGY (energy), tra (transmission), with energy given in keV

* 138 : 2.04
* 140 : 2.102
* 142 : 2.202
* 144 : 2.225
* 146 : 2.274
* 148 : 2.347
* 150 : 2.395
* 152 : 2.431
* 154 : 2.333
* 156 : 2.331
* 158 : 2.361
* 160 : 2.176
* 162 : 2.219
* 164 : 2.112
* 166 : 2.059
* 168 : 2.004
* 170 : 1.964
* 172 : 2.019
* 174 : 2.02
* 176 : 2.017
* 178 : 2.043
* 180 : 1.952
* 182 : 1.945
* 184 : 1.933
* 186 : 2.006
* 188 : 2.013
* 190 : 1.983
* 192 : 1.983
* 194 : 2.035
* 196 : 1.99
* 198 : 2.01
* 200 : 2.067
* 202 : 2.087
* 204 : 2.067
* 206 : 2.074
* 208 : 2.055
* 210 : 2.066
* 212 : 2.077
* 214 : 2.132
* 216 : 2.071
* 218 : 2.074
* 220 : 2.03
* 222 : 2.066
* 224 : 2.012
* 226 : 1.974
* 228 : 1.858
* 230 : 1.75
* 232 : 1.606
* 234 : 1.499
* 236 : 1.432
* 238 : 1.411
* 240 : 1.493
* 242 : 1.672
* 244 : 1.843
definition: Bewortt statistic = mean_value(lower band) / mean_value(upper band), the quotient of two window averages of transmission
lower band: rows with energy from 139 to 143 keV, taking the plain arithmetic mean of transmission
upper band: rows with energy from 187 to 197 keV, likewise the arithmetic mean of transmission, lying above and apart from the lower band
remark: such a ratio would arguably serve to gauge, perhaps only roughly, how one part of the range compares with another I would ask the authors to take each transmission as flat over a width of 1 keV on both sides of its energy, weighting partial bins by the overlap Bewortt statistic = 1.08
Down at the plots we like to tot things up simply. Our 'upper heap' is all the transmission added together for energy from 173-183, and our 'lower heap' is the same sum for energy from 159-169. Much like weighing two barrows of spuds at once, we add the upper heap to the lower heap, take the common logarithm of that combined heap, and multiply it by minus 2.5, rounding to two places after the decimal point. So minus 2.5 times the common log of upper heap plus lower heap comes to -3.28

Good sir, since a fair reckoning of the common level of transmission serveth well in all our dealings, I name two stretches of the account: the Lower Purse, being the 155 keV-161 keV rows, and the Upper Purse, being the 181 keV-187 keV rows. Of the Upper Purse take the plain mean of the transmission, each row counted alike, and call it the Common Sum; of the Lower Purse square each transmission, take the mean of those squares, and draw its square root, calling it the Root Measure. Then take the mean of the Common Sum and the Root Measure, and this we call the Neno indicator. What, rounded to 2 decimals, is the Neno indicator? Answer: 2.13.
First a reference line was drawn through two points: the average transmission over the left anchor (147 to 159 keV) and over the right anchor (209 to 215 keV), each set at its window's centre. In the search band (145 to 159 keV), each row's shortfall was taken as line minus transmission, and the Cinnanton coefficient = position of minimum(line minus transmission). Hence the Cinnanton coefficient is 152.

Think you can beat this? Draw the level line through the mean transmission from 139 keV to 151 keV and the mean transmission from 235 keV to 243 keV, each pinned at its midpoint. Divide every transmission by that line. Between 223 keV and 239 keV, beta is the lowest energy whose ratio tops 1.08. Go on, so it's 224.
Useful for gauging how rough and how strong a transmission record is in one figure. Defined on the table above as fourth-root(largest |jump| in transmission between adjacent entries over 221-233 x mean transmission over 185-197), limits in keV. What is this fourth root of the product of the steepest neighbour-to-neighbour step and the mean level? 0.73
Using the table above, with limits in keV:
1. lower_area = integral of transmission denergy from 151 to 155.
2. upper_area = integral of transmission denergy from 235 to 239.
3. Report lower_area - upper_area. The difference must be 3.8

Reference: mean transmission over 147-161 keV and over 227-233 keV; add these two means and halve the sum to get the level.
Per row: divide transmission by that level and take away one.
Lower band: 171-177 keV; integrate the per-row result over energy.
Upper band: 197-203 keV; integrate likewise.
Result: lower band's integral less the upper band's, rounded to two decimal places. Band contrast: -0.11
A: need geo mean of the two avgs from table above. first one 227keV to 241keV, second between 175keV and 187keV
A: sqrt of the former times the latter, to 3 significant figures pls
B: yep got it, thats 1.77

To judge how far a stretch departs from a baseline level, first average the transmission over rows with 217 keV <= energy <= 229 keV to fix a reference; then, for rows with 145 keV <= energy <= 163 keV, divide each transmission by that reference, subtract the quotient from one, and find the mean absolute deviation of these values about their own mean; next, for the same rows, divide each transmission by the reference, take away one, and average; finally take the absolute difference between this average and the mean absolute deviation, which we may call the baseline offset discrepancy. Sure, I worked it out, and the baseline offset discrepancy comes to 0.13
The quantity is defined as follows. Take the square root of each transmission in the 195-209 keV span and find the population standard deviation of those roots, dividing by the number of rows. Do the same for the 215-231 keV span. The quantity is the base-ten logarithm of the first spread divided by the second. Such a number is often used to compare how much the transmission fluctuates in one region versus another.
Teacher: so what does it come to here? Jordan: -0.53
